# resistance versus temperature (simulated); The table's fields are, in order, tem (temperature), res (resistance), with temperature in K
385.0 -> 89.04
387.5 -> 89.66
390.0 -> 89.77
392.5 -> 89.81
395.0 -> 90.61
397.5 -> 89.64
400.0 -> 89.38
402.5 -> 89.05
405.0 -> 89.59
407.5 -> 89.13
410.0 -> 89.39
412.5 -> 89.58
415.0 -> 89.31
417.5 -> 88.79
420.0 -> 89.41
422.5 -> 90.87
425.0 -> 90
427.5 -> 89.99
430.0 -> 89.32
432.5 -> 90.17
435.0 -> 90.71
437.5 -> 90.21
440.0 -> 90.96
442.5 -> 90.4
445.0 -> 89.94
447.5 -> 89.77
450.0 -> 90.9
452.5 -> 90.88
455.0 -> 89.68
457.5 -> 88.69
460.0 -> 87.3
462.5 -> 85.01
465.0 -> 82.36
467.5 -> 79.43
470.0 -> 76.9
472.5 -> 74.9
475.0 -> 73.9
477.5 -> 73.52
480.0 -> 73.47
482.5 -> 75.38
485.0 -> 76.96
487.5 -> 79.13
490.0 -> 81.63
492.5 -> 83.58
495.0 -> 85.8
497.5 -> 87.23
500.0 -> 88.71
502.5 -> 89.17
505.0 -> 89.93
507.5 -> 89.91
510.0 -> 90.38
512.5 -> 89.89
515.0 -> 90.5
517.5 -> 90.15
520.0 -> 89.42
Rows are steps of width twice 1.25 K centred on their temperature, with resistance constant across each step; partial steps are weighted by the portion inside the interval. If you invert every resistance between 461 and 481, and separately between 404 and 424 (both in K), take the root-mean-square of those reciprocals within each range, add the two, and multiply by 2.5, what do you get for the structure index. 0.0603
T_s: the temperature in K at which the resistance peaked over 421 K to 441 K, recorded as 440.0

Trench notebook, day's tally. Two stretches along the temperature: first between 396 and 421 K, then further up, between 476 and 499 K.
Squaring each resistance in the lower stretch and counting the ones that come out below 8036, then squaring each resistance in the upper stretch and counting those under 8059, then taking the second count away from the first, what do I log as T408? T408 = 1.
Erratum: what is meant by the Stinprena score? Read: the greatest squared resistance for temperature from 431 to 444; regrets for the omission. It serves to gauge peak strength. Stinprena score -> 8274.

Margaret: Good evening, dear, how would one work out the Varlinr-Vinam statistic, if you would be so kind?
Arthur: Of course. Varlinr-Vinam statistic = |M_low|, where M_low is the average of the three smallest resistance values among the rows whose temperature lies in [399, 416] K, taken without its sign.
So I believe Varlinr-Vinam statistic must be 89.2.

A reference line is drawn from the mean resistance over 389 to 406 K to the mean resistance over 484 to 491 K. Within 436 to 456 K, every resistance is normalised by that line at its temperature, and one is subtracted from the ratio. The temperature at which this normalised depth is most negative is 437.5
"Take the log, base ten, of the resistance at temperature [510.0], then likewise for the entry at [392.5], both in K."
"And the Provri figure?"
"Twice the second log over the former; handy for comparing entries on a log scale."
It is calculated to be 2.00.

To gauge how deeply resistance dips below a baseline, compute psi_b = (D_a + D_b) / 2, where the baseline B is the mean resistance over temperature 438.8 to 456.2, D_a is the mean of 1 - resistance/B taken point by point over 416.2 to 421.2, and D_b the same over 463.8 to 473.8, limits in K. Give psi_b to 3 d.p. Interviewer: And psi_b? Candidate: 0.073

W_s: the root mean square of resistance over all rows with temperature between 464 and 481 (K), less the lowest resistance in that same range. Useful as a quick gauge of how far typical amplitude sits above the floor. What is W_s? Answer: 3.0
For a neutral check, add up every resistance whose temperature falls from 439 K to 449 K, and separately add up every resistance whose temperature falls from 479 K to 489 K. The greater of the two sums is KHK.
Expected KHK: 361.1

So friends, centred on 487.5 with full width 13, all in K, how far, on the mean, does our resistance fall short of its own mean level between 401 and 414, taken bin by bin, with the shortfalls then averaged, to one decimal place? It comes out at 10.0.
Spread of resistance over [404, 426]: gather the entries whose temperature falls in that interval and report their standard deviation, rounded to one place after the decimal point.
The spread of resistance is 0.6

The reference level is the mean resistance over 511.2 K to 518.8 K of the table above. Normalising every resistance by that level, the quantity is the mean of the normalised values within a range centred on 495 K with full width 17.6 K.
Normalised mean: 0.94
